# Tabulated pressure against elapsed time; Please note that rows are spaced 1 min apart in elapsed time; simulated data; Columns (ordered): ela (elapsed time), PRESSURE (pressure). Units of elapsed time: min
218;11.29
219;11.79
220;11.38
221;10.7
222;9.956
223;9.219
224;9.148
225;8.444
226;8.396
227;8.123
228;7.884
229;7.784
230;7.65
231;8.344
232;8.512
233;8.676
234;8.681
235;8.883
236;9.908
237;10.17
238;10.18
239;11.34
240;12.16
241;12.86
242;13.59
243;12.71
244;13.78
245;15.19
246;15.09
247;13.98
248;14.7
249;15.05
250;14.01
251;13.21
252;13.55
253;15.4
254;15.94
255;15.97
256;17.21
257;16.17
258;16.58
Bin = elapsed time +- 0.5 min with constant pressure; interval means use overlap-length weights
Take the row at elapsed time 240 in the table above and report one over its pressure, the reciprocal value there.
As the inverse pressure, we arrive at 0.082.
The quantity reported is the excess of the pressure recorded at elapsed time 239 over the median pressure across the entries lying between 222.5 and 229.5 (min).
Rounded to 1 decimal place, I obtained 2.9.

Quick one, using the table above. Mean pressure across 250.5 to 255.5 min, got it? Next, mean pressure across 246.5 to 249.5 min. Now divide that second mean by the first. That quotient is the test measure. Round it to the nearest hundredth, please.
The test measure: 0.98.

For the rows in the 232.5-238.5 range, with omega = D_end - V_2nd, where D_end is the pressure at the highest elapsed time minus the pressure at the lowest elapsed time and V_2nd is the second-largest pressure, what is -8.7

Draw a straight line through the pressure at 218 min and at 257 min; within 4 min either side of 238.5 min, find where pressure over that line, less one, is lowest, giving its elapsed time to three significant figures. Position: 235 min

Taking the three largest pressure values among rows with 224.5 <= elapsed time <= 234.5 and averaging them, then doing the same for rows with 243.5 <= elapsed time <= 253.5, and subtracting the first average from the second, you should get 6.6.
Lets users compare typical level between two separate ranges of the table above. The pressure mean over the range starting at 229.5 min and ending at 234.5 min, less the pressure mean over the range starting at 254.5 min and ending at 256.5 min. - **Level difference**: -8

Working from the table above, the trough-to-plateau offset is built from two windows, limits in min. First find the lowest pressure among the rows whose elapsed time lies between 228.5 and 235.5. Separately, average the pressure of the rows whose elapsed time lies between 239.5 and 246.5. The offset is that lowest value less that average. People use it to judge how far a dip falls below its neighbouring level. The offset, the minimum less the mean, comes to -6.0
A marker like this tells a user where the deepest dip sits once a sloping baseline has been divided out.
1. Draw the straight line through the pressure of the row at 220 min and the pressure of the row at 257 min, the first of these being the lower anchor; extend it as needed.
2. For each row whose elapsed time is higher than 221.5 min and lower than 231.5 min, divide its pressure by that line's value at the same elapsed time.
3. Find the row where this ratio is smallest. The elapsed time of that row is 230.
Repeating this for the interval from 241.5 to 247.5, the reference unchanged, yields 243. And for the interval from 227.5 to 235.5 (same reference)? 230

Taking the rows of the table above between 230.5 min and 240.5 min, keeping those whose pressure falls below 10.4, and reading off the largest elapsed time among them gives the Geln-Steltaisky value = 238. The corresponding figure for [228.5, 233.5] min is 233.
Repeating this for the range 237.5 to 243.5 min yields 238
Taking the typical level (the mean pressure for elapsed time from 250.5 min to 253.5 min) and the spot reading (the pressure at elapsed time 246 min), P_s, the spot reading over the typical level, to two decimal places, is 1.07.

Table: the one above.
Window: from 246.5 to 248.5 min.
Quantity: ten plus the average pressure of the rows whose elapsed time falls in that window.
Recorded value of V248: 24.3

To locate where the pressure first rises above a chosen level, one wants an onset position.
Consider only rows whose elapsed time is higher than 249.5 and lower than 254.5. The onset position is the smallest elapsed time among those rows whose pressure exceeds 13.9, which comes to 250 min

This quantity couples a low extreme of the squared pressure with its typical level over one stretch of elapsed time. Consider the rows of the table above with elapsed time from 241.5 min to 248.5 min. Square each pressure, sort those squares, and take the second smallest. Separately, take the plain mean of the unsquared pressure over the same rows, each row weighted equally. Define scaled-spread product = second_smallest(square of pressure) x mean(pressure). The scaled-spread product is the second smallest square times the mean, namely 2613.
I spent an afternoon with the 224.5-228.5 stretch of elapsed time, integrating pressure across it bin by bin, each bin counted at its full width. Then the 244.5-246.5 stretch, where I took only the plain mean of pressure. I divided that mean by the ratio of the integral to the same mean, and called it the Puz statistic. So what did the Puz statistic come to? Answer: 7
